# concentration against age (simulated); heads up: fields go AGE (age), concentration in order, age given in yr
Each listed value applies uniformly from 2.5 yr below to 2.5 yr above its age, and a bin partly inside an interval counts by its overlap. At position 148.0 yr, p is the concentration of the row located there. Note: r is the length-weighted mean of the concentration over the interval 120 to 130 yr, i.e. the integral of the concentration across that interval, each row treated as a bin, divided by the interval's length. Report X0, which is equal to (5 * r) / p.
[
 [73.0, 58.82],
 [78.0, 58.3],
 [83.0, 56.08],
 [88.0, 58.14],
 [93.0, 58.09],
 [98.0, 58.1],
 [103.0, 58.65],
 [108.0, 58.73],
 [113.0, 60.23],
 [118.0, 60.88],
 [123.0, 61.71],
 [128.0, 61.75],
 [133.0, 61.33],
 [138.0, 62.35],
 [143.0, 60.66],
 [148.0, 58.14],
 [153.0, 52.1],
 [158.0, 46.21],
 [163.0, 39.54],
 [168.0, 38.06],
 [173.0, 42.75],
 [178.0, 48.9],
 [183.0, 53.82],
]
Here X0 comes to 5.3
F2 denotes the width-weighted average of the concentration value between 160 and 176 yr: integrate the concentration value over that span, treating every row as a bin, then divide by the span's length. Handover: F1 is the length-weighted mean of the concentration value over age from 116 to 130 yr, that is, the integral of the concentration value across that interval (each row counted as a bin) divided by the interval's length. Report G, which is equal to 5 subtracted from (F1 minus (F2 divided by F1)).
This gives 56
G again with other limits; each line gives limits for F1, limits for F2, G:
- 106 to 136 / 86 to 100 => 55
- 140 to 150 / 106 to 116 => 54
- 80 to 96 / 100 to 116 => 51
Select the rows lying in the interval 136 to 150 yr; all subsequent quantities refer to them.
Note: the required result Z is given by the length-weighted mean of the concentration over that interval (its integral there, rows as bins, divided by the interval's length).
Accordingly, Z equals 60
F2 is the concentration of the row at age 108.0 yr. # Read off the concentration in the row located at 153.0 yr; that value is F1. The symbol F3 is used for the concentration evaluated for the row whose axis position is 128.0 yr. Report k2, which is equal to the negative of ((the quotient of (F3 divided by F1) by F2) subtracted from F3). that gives -62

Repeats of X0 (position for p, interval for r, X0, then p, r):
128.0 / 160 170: 3.2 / 61.75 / 39.2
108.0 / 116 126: 5.2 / 58.73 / 61.3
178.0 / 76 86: 5.8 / 48.9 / 57.2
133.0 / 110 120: 4.9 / 61.33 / 60.4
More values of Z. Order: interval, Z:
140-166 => 51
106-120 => 60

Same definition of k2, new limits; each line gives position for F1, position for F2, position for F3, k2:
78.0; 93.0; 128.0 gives -62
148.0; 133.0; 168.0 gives -38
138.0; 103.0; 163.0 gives -40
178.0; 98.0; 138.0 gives -62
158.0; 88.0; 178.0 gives -49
